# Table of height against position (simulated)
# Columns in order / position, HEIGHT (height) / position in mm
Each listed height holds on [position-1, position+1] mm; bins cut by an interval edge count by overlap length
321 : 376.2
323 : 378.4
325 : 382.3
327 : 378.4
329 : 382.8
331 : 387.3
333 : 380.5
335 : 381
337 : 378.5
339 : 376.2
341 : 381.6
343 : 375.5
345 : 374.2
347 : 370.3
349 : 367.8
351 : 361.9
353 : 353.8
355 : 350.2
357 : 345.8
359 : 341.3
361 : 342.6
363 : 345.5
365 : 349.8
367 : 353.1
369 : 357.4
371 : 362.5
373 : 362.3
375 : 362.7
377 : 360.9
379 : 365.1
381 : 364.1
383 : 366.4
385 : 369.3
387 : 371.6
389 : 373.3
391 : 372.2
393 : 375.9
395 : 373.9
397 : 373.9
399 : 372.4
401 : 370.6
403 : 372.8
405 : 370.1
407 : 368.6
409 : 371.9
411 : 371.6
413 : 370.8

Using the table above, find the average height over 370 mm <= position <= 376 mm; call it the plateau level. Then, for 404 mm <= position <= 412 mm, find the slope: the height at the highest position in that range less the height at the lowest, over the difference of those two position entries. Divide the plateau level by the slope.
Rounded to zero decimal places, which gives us 1450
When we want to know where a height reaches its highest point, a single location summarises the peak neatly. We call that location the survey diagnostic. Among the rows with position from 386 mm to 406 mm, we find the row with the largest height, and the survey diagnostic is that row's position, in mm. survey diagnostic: 393 mm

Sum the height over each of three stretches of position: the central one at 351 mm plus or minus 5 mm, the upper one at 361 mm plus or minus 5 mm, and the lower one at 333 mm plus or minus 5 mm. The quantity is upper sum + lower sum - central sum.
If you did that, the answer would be 1831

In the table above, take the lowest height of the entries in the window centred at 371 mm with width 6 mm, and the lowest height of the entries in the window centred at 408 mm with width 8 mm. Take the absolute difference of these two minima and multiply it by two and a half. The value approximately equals 28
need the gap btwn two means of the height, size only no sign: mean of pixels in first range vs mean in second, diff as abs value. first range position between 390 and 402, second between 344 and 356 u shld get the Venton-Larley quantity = 10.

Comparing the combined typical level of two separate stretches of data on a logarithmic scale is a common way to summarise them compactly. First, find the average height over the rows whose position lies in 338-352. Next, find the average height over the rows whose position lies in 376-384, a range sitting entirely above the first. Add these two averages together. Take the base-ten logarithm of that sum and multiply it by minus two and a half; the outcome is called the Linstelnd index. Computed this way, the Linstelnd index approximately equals -7.17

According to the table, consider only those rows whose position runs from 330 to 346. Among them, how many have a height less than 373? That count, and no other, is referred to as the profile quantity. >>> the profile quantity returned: 0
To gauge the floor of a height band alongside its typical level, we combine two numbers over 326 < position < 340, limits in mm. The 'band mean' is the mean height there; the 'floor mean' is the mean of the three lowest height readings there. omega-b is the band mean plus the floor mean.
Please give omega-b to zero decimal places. 758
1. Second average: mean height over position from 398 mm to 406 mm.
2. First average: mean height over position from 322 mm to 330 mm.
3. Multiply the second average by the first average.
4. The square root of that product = 376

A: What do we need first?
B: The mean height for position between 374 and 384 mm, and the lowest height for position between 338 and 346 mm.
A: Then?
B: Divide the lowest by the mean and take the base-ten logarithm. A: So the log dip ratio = 0.01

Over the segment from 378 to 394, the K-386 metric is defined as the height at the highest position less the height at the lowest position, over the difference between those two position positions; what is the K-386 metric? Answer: 0.77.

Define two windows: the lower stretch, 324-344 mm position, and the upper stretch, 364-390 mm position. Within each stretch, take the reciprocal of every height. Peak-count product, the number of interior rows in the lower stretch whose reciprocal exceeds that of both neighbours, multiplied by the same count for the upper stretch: 9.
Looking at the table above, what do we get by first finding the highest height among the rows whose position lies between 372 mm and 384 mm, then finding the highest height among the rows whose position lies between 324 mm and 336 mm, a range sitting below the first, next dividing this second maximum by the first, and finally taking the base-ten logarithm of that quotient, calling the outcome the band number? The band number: 0.024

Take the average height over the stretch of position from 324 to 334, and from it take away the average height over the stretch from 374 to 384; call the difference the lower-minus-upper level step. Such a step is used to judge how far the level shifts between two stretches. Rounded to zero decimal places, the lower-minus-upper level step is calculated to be 18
